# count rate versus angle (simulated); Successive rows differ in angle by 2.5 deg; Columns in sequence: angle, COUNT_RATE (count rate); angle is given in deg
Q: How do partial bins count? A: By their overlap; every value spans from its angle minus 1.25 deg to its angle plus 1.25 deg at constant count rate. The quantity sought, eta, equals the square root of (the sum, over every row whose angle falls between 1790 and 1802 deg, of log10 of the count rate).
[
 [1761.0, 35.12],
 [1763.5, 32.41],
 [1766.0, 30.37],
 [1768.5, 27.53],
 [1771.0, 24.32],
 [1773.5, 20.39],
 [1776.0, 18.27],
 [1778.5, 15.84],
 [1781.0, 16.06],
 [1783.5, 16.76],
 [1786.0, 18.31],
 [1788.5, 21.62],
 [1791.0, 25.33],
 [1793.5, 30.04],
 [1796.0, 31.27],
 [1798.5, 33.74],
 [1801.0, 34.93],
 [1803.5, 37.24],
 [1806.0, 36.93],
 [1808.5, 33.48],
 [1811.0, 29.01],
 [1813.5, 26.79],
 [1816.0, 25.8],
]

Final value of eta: 2.73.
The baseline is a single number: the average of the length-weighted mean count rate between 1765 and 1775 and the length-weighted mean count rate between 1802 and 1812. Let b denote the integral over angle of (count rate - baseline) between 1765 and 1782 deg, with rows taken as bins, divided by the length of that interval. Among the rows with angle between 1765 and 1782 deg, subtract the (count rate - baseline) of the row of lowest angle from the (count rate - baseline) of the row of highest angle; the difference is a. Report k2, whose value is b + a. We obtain -22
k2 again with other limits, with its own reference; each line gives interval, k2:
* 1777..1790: -6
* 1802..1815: -8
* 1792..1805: 11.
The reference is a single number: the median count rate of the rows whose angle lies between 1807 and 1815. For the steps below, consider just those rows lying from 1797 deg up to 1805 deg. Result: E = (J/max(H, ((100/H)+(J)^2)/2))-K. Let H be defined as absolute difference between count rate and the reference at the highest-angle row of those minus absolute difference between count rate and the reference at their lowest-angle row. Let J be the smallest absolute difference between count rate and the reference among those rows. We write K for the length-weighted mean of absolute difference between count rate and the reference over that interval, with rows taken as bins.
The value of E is -6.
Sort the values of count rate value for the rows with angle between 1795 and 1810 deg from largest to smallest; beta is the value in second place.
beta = 36.93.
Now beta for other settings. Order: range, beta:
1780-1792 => 21.62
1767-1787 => 24.32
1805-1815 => 33.48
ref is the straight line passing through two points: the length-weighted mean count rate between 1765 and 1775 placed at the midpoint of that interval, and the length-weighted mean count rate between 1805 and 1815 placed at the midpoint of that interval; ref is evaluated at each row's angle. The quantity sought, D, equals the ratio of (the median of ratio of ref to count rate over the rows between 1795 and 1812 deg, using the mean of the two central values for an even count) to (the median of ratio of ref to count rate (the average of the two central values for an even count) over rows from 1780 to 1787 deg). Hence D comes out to 0.5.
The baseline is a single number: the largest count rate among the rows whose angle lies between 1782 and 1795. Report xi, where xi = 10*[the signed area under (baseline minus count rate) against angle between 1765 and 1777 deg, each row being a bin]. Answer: 704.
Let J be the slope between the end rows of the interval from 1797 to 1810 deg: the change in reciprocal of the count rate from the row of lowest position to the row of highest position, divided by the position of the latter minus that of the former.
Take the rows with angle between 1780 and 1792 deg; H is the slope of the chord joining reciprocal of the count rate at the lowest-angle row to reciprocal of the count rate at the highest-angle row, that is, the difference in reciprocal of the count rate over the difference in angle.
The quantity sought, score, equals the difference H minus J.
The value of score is -0.002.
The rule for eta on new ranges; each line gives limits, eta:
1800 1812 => 2.77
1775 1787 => 2.48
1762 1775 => 2.67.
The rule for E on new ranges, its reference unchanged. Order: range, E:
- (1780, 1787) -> -12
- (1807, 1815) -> -2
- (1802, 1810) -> -8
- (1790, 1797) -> -3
